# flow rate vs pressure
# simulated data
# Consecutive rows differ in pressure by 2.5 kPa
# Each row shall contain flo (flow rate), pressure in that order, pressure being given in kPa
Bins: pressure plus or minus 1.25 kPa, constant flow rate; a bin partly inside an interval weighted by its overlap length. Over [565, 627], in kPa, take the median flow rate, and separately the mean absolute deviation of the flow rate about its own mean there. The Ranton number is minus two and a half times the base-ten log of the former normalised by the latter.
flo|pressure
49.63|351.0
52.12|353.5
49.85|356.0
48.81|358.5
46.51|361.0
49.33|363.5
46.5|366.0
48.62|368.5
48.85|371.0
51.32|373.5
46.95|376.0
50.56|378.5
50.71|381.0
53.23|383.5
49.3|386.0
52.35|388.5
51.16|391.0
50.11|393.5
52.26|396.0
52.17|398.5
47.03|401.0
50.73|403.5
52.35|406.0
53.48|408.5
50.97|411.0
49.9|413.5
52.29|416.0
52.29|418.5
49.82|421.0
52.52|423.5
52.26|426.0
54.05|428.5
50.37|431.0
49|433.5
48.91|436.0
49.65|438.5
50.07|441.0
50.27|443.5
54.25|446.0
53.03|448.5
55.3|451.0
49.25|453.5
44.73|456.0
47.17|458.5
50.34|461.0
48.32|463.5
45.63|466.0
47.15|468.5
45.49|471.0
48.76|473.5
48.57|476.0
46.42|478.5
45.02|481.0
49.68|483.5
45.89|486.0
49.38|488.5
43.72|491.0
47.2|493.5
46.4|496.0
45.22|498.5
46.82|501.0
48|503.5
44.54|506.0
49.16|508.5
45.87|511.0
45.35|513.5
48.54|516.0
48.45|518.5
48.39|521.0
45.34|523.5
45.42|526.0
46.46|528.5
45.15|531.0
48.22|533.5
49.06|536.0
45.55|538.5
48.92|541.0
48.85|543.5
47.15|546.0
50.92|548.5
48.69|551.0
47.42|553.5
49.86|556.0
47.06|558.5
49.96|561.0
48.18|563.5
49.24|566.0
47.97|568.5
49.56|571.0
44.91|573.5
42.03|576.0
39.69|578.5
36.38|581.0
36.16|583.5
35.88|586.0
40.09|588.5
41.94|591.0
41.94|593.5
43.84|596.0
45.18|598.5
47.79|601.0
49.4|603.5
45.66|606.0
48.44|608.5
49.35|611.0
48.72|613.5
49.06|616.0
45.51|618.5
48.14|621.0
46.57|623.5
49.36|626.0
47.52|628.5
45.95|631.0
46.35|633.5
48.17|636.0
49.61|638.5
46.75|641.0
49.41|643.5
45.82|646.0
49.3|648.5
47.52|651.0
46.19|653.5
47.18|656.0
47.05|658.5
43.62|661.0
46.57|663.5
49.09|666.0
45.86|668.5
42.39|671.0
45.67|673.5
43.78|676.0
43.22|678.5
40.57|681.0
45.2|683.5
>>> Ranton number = -2.7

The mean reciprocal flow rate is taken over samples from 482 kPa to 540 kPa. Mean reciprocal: 0.0214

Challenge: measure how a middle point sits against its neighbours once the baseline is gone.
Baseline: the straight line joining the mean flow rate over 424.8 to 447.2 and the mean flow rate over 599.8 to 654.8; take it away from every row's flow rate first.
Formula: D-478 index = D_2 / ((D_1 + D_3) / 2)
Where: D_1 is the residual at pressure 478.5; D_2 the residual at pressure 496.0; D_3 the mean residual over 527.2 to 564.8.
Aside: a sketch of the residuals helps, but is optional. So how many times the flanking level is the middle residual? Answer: 1.5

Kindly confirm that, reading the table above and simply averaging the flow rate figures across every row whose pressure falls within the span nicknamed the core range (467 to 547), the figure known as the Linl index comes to 47.0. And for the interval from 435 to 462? 50.3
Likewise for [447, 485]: 48.3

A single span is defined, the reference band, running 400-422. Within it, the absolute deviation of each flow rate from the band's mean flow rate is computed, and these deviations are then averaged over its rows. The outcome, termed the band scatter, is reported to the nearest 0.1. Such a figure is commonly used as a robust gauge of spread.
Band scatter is 1.4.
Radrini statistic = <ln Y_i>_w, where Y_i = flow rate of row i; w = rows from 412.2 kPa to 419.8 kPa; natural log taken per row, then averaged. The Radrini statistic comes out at 3.94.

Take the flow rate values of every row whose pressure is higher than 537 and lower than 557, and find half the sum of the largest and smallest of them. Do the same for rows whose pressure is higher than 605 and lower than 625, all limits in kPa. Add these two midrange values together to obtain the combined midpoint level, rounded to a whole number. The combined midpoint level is 96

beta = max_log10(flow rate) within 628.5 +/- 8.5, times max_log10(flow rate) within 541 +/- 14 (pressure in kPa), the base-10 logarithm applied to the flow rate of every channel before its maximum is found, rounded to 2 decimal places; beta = 2.89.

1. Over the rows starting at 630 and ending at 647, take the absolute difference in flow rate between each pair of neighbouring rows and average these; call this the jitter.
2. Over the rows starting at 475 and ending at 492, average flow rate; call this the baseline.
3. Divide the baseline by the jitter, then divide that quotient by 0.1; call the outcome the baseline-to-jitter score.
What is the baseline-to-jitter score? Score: 221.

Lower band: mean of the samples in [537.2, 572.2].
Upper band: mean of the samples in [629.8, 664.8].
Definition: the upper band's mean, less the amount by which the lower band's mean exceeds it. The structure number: 46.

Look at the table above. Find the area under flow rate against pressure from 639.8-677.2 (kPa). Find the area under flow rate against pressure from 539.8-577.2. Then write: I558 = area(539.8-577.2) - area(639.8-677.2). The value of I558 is 61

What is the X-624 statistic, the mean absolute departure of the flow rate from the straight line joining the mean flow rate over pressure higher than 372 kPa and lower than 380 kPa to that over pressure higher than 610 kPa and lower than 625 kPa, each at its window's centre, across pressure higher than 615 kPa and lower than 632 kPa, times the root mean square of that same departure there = 1.8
